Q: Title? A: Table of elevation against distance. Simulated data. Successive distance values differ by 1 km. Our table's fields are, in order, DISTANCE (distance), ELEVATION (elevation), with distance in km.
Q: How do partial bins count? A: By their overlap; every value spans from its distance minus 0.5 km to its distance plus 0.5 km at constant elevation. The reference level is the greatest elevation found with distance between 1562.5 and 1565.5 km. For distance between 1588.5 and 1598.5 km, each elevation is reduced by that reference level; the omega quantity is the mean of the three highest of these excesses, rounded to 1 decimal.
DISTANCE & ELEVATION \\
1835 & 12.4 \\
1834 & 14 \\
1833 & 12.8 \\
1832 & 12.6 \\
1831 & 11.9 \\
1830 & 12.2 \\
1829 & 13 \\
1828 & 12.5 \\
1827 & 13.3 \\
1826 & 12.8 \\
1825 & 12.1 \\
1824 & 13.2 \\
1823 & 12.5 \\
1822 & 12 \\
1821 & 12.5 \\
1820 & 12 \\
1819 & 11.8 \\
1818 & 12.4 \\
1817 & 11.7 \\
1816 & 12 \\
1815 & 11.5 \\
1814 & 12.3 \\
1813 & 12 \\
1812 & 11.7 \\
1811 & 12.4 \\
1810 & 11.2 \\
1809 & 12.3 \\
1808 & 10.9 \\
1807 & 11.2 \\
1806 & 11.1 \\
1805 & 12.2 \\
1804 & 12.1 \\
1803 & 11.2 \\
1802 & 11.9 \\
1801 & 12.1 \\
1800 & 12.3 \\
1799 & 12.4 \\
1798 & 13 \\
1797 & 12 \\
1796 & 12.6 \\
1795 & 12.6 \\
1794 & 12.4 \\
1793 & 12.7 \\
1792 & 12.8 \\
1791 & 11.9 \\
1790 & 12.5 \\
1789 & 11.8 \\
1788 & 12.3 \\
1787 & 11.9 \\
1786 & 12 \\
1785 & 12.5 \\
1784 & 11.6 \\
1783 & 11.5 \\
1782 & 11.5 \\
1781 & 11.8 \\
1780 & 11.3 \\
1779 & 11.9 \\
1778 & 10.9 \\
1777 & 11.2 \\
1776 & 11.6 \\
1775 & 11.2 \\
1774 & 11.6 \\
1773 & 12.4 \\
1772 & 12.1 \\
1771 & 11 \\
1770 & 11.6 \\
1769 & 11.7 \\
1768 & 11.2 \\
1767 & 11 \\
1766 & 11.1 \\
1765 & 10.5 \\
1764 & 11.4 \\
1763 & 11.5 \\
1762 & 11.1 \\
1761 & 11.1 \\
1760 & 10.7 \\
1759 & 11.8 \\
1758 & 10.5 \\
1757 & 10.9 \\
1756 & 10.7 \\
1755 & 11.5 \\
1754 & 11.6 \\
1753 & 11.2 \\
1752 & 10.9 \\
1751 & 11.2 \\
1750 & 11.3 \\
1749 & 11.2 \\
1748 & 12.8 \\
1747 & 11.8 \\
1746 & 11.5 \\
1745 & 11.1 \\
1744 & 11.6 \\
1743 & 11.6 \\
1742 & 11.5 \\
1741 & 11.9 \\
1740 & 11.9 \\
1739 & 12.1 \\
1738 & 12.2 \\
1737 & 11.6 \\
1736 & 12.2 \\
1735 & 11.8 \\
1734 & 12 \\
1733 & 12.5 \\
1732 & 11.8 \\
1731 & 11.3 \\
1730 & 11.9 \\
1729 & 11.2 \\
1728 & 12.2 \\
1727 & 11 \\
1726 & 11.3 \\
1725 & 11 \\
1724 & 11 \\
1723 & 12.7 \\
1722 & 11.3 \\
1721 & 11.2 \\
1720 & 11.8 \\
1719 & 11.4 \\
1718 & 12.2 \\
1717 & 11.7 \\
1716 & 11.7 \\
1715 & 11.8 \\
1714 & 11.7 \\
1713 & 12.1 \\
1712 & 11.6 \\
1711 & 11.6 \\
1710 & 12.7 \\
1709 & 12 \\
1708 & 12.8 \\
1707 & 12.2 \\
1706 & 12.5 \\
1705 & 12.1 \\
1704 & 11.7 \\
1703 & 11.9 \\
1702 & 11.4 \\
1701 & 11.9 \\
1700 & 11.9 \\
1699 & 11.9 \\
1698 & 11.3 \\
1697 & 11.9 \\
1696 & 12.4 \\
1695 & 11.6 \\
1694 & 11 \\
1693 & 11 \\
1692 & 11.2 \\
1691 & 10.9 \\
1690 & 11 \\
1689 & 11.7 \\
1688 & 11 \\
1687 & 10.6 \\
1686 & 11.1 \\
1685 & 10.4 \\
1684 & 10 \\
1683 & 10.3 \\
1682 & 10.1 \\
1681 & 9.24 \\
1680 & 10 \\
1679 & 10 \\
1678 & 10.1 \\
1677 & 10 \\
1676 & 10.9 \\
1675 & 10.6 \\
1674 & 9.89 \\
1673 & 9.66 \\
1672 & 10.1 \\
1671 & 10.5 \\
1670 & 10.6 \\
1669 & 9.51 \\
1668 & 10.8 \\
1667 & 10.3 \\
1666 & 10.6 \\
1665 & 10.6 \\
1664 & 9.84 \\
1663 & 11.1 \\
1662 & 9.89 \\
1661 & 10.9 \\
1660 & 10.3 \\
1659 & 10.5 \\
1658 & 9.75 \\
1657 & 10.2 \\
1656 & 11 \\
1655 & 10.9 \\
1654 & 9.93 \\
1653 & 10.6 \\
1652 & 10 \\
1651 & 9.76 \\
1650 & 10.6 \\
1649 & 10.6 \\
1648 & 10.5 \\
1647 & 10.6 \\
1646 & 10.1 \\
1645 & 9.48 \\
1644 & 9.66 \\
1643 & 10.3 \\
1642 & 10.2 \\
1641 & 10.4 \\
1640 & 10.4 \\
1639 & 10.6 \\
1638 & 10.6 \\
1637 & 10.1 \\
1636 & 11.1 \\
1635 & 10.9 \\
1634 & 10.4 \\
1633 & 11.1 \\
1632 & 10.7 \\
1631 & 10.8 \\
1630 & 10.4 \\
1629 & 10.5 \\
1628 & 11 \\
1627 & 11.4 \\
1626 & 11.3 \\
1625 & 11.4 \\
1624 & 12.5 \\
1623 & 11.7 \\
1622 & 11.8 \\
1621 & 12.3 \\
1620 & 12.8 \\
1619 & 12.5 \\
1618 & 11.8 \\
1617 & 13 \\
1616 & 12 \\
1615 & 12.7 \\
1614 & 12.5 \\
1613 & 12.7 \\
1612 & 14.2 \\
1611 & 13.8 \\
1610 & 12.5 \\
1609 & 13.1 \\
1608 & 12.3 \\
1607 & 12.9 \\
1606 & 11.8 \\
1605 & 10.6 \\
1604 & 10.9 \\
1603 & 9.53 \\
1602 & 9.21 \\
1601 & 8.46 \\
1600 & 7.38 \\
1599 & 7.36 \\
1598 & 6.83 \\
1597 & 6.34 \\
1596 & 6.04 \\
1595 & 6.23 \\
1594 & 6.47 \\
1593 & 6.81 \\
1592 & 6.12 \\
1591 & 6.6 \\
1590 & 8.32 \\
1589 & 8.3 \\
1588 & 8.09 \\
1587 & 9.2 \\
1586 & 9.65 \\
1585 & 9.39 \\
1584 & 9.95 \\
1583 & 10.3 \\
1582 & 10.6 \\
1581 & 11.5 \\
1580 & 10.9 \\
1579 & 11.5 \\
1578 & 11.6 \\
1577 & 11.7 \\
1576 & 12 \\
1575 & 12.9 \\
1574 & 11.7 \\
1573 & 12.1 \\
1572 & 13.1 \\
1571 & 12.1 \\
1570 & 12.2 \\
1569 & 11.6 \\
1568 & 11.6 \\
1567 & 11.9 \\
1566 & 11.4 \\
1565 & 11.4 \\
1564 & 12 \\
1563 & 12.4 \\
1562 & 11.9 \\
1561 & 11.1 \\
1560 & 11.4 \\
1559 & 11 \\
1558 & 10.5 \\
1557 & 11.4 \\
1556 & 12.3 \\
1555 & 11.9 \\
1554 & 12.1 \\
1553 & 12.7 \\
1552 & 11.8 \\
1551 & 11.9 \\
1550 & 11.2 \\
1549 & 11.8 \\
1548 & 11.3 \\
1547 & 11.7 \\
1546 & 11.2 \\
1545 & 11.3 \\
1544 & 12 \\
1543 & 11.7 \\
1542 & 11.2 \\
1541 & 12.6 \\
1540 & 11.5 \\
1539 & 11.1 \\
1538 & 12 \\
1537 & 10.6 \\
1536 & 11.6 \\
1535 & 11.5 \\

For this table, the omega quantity -4.6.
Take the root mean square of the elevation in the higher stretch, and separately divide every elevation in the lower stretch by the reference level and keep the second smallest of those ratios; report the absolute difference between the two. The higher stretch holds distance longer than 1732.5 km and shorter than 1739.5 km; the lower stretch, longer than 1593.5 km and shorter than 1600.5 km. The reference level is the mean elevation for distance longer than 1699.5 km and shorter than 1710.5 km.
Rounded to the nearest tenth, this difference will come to 11.5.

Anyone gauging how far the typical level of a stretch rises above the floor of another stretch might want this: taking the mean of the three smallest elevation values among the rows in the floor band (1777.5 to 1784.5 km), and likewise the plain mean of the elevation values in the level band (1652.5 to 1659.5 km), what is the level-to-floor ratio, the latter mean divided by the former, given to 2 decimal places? 0.93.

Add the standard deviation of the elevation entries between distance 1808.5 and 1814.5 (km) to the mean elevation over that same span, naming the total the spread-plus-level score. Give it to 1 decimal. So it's 12.4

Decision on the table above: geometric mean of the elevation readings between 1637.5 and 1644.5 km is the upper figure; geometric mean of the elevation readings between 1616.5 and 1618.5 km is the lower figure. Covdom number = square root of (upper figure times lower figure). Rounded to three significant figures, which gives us 11.3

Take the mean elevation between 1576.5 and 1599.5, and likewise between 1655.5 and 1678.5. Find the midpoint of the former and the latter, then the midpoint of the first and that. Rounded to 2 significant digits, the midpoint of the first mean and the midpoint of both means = 9.1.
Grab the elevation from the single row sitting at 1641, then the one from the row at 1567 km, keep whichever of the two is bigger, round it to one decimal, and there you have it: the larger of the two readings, 11.9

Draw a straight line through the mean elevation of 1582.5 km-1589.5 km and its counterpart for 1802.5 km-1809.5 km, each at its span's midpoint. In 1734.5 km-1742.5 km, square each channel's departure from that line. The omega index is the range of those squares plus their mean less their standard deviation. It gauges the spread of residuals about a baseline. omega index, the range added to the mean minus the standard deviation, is 2.1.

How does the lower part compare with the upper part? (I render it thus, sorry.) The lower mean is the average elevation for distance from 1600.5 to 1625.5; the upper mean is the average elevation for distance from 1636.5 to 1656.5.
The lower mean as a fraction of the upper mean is 1.16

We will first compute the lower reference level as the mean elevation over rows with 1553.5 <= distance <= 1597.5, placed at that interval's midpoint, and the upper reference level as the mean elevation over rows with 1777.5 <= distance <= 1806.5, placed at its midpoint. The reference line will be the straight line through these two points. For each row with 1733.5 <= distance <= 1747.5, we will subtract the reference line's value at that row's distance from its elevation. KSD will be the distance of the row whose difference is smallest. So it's 1745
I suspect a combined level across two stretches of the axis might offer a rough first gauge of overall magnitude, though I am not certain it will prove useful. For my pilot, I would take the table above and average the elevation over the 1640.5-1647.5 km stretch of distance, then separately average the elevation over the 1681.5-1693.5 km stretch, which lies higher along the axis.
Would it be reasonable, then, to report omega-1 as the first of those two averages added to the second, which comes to 20.9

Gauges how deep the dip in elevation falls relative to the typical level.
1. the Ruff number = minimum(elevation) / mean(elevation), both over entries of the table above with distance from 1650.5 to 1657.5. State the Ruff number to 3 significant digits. 0.944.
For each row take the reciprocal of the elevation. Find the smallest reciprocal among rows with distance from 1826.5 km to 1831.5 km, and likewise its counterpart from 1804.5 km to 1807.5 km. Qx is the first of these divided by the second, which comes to 0.92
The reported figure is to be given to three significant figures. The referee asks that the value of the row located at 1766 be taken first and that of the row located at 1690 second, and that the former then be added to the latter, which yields 22.1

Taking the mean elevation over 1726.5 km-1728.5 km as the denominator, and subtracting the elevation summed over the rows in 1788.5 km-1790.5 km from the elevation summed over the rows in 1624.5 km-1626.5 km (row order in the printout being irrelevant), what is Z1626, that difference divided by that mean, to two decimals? -0.14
